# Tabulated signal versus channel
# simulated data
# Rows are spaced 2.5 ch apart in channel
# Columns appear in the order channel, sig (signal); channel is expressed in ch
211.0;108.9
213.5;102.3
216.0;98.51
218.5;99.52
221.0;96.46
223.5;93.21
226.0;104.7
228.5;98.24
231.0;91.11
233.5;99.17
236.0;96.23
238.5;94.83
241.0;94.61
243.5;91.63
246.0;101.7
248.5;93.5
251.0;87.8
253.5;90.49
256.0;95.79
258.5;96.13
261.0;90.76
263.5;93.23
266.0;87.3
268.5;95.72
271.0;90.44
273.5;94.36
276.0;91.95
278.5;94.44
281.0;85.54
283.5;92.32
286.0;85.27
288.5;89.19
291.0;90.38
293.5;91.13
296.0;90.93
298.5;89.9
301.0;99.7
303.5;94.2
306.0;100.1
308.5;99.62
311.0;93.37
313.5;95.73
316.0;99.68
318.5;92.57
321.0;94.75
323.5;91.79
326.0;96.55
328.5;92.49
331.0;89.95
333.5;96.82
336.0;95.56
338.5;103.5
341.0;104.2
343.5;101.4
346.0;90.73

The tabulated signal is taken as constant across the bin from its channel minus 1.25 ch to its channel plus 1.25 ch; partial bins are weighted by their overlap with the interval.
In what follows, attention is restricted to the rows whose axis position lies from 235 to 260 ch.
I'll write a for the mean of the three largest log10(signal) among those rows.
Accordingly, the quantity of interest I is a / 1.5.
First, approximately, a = 1.99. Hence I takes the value 1.33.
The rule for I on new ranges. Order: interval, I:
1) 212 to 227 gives 1.34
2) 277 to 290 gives 1.31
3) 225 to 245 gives 1.34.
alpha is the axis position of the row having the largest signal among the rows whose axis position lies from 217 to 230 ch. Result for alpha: 226.0 ch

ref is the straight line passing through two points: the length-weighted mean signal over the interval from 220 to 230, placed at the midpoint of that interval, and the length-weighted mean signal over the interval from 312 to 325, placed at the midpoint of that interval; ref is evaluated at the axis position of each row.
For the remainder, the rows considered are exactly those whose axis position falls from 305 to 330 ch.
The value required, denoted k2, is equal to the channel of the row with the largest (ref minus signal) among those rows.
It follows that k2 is 323.5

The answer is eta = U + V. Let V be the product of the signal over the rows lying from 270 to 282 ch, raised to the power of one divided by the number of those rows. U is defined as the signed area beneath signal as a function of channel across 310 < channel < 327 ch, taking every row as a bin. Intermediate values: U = 1614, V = 91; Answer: 1705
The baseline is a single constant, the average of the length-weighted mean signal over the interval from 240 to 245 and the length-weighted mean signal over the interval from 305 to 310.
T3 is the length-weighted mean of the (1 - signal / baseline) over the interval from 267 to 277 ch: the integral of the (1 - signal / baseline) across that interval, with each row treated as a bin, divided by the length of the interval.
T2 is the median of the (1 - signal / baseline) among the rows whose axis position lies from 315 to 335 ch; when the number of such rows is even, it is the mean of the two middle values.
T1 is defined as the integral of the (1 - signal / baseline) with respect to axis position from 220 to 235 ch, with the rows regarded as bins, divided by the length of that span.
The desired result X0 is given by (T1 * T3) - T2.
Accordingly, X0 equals -0.03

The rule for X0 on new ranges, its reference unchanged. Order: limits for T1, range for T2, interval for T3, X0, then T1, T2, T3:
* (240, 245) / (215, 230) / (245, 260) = 0.02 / 0.03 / -0.019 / 0.025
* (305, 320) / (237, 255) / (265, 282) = -0.03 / 0.00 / 0.031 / 0.051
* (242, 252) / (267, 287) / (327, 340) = -0.05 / 0.03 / 0.045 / 0.007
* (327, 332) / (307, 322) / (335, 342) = -0.02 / 0.05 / 0.013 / -0.048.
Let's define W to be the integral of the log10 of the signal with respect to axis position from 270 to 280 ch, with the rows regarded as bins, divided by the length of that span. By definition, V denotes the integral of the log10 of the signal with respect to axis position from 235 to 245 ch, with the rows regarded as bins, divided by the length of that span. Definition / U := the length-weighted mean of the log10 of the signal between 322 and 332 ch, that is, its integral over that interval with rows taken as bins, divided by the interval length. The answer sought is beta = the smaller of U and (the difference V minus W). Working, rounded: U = 1.967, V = 1.98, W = 1.97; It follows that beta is 0.008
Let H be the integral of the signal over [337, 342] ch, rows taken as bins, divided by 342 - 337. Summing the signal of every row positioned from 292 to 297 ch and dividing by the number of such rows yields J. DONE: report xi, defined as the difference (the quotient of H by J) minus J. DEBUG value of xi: -90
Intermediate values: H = 103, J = 91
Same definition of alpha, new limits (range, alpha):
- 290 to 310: 306.0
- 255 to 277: 258.5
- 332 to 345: 341.0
